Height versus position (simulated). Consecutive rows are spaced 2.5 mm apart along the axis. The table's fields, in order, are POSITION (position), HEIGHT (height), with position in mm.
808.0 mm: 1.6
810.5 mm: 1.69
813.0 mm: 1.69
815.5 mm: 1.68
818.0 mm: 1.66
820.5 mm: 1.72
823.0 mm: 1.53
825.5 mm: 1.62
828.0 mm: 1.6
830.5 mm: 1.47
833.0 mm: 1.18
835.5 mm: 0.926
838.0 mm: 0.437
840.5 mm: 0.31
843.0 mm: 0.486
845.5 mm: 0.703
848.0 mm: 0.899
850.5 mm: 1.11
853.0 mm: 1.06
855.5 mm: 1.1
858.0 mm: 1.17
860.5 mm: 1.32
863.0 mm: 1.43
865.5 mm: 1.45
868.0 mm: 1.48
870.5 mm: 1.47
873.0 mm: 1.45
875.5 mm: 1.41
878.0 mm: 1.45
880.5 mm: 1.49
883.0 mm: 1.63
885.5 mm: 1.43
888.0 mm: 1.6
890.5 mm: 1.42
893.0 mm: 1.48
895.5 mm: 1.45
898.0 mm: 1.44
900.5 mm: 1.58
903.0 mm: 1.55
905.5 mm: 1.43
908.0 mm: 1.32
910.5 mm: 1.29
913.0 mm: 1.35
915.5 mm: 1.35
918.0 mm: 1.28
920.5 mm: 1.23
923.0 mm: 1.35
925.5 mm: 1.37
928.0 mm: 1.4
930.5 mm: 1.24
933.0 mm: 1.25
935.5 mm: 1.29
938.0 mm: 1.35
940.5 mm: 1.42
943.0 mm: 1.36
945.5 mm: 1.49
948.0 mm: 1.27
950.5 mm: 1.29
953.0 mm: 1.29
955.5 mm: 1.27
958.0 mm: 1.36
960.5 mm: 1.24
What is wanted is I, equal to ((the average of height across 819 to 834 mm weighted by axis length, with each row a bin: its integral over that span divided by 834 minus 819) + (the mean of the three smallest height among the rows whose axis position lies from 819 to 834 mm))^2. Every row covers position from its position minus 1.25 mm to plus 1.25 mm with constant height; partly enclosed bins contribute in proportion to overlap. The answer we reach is 8.5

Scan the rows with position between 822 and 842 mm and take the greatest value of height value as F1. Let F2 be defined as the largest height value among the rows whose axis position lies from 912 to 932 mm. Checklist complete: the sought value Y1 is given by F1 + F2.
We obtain 3.02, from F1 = 1.62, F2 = 1.4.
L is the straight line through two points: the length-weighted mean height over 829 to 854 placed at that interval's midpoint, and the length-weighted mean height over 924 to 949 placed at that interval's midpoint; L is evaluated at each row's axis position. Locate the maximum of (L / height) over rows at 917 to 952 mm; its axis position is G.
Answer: 948.0 mm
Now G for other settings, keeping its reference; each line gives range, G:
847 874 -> 848.0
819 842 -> 840.5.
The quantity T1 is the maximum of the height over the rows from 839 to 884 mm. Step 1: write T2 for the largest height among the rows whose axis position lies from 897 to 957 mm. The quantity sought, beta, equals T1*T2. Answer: 2.58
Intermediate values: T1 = 1.63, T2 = 1.58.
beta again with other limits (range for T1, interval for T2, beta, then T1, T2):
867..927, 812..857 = 2.80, 1.63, 1.72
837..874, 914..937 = 2.07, 1.48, 1.4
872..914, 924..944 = 2.31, 1.63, 1.42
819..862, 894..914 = 2.72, 1.72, 1.58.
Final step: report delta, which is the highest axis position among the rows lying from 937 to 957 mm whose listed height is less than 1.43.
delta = 955.5 mm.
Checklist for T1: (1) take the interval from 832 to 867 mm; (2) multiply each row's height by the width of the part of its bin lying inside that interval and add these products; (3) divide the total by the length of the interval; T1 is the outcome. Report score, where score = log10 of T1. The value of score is -0.01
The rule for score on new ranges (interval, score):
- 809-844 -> 0.11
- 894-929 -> 0.14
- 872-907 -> 0.17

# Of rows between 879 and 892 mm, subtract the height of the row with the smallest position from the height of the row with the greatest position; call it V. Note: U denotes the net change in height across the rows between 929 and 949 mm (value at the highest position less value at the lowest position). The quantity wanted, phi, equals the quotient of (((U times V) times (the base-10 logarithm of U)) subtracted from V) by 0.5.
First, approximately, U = 0.03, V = -0.07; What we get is -0.15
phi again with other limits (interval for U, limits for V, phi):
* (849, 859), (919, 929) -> 0.36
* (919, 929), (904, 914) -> -0.18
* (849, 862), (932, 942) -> 0.39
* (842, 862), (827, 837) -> -1.44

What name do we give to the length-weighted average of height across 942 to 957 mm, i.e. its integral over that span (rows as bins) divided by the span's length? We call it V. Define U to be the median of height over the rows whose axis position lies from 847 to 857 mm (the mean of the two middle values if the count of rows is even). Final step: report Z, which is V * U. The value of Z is 1.43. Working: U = 1.08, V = 1.33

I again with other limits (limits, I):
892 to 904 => 8.7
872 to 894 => 8.4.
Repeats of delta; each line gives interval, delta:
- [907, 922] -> 920.5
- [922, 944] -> 943.0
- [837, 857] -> 855.5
